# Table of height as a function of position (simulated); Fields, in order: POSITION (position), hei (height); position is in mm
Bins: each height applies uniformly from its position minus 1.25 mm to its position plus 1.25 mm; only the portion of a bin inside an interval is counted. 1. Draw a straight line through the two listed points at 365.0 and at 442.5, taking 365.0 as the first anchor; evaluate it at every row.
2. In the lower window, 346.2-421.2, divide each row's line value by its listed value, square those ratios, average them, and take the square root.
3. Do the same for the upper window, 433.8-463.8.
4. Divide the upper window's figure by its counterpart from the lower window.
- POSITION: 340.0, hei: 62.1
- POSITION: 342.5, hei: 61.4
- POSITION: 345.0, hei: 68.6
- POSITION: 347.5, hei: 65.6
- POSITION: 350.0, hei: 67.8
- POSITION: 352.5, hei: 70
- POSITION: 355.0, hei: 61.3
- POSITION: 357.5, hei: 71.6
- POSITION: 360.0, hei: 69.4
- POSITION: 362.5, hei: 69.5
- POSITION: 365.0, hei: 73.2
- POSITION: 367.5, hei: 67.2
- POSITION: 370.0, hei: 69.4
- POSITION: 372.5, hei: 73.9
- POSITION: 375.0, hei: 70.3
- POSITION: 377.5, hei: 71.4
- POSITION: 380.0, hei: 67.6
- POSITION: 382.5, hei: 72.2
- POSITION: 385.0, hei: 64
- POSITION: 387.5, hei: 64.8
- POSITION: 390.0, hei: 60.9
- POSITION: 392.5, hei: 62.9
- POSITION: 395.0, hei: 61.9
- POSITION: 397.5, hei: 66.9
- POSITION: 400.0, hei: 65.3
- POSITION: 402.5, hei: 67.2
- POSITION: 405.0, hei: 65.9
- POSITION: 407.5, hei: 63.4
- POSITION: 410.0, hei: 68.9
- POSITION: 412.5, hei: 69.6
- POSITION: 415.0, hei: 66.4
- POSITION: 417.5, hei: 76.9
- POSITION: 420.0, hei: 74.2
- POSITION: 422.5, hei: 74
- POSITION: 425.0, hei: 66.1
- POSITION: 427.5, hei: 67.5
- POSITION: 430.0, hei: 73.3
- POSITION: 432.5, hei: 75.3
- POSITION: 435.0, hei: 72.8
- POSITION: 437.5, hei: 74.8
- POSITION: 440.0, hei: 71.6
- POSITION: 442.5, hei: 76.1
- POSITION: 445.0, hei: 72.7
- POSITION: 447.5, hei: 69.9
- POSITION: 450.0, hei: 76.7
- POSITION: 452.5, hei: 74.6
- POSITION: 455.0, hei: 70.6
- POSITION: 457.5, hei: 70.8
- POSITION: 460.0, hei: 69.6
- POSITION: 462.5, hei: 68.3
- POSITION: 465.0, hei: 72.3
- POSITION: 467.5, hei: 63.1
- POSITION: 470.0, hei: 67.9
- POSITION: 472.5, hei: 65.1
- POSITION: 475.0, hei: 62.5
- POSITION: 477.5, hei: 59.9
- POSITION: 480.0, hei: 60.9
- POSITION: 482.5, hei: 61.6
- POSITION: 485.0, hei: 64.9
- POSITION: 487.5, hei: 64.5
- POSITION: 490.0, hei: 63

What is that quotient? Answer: 0.97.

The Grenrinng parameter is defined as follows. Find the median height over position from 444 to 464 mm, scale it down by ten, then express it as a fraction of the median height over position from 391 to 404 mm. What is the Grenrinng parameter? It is 0.108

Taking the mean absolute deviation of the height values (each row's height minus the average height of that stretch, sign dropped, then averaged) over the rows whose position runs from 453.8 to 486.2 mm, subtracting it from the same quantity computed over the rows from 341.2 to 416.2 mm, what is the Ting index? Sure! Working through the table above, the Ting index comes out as -0.71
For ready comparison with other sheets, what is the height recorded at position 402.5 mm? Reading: 67.2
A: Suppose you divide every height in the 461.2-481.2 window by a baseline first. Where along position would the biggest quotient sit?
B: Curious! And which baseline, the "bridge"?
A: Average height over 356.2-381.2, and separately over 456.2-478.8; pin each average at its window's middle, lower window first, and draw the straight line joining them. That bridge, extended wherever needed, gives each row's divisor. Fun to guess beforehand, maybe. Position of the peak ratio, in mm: 465.0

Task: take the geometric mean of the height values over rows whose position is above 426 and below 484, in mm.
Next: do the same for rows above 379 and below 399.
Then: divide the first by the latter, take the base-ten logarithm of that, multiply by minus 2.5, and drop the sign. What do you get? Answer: 0.068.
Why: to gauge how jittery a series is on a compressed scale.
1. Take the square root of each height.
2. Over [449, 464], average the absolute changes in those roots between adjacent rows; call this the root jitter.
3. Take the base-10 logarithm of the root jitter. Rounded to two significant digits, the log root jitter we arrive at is -0.99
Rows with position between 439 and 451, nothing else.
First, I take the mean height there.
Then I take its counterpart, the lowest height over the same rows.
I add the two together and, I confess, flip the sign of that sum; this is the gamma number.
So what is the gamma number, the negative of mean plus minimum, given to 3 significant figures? -143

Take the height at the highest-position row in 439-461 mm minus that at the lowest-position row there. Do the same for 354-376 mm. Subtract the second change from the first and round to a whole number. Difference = -11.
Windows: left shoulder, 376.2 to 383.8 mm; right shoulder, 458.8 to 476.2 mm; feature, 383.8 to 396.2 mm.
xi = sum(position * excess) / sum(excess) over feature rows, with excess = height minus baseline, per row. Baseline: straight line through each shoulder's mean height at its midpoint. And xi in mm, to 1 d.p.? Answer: 390.4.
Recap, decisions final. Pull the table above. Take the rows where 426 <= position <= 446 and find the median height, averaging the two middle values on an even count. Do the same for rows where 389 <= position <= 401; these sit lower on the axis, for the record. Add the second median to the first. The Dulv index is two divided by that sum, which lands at 0.0147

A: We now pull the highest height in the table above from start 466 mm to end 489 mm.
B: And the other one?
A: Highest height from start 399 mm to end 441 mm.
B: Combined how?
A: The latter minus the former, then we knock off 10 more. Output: -1.0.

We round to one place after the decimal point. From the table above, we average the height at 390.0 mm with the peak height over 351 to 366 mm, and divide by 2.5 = 26.8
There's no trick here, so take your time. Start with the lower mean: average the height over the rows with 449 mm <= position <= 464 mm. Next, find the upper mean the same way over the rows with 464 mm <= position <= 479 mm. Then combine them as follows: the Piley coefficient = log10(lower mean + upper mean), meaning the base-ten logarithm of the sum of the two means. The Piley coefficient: 2.14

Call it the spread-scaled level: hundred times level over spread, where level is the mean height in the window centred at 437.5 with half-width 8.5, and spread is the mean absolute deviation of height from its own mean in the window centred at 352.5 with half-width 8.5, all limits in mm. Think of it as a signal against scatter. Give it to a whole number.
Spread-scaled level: 2999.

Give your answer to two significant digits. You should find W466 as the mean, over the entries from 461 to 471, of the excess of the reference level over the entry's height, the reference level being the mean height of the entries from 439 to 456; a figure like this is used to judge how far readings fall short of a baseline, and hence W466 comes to 5.3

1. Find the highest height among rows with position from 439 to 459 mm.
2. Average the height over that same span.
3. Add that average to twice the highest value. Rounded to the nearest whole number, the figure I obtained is 226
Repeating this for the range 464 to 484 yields 209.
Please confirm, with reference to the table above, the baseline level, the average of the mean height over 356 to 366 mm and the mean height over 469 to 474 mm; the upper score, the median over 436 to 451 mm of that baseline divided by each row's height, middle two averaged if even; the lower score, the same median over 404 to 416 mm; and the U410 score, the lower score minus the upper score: 0.10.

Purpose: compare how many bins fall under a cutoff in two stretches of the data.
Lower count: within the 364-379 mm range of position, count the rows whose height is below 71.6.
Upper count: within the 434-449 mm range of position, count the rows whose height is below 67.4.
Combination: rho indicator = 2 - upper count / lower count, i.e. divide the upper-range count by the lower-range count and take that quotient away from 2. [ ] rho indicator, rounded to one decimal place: 2.0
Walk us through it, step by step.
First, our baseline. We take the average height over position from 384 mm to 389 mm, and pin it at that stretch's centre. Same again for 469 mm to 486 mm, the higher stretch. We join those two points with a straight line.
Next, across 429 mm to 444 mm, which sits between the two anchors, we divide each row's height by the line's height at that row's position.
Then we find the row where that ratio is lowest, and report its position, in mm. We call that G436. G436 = 440.0 mm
